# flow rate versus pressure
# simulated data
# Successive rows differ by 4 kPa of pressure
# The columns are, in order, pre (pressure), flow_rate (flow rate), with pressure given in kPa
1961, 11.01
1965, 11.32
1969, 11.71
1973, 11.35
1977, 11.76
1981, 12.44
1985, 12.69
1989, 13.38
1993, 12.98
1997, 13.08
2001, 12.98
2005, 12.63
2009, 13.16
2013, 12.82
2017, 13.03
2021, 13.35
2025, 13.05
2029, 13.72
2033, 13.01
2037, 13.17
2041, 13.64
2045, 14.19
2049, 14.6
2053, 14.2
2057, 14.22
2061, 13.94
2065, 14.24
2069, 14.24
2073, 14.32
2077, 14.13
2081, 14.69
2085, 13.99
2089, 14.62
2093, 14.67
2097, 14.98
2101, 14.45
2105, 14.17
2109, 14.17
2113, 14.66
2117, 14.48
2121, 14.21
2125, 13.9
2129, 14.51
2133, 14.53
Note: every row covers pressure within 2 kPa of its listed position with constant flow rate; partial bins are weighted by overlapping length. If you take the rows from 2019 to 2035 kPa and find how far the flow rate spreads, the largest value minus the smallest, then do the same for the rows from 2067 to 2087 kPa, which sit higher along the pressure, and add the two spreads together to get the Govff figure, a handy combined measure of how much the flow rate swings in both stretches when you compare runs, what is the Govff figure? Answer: 1.4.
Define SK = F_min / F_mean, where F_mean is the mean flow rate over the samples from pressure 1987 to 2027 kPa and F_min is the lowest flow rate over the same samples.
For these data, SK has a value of 0.968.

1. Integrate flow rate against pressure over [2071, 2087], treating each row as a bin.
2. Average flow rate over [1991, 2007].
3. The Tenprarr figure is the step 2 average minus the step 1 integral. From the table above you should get -216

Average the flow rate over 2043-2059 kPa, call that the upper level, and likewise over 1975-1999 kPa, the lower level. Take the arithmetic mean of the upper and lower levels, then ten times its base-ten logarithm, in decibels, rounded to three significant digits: 11.3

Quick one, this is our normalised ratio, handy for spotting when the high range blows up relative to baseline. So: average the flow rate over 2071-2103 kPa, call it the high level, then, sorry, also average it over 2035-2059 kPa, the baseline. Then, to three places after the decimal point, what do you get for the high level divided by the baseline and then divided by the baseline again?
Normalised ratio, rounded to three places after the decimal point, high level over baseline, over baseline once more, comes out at 0.074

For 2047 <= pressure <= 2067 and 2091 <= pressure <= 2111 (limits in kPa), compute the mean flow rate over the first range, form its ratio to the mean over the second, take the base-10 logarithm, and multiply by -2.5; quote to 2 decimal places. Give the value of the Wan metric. 0.02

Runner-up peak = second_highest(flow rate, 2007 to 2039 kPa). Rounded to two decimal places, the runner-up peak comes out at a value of 13.35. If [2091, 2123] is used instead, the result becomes 14.67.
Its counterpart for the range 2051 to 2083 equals 14.32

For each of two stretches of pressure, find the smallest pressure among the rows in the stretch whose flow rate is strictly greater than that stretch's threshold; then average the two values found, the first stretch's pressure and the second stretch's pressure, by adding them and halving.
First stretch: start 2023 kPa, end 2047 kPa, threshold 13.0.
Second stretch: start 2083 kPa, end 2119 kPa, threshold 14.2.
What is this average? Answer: 2057 kPa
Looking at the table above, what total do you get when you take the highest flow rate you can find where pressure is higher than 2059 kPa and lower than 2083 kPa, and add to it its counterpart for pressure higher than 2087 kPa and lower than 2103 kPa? 29.7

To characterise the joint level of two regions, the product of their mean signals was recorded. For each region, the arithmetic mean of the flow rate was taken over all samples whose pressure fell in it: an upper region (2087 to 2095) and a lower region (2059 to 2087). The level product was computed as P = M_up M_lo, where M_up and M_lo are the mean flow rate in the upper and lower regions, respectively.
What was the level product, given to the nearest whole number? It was 208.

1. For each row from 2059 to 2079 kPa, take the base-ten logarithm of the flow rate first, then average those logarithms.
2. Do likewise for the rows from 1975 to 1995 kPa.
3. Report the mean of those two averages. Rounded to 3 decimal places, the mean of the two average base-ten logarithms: 1.127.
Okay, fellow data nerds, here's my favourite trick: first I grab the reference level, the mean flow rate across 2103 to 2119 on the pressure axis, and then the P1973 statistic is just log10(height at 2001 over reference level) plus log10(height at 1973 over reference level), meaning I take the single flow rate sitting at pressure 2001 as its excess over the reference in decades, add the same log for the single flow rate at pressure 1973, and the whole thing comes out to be -0.15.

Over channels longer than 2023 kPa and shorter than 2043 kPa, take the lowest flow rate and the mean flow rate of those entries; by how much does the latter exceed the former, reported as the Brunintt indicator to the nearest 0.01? 0.31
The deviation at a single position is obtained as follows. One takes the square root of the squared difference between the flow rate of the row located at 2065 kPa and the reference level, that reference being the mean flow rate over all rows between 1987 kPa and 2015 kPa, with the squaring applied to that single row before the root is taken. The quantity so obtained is 1.2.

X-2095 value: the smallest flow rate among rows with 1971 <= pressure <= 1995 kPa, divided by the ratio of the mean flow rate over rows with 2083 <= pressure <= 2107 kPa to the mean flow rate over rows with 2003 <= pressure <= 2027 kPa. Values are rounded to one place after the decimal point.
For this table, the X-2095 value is 10.2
